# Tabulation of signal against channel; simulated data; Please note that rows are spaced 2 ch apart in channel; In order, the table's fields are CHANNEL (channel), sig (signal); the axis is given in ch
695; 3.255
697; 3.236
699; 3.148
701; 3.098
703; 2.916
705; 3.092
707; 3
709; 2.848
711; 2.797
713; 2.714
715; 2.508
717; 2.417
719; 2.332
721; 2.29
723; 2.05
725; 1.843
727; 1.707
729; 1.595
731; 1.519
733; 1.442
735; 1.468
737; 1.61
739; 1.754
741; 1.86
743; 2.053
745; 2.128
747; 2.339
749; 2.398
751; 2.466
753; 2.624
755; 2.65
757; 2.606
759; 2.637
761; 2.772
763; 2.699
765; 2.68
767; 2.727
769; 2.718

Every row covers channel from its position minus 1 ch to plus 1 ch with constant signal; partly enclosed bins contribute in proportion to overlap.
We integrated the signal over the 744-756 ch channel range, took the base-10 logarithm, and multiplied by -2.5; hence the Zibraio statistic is -3.7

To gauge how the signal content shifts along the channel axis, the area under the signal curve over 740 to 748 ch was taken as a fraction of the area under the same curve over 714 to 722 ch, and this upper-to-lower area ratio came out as 0.88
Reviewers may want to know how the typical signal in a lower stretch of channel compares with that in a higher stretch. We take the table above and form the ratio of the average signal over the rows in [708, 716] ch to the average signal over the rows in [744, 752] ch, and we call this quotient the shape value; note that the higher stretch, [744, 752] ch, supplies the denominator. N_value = 1.2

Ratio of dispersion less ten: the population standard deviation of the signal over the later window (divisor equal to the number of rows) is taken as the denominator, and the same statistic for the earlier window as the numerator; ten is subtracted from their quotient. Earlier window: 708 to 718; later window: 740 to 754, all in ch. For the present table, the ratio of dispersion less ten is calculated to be -9.32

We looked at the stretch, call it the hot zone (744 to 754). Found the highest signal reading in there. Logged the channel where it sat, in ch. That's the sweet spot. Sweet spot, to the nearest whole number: 753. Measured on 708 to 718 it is 709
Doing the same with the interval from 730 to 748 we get 747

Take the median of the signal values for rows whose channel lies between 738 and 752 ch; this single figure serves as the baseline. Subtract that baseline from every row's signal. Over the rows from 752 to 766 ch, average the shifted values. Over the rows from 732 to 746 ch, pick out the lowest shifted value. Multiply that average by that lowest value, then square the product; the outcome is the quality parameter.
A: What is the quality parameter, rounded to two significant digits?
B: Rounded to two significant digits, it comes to 0.14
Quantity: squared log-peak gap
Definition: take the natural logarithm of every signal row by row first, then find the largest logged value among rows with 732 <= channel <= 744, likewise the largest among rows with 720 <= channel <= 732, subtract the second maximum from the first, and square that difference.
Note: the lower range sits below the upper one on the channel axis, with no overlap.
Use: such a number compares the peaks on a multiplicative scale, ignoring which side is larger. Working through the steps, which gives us 0.012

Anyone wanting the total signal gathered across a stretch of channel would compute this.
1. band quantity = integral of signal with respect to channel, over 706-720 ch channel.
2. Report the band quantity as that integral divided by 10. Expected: 3.7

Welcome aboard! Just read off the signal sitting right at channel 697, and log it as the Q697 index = 3.236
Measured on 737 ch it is 1.61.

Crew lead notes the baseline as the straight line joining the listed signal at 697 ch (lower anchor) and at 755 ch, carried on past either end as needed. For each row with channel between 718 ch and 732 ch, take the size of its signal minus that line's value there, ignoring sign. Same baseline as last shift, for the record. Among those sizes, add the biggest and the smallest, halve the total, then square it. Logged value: 1.06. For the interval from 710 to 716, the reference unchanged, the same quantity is 0.18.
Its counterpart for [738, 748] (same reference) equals 0.53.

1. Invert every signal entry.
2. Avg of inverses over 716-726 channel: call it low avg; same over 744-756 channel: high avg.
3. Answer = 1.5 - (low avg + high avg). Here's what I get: 0.62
